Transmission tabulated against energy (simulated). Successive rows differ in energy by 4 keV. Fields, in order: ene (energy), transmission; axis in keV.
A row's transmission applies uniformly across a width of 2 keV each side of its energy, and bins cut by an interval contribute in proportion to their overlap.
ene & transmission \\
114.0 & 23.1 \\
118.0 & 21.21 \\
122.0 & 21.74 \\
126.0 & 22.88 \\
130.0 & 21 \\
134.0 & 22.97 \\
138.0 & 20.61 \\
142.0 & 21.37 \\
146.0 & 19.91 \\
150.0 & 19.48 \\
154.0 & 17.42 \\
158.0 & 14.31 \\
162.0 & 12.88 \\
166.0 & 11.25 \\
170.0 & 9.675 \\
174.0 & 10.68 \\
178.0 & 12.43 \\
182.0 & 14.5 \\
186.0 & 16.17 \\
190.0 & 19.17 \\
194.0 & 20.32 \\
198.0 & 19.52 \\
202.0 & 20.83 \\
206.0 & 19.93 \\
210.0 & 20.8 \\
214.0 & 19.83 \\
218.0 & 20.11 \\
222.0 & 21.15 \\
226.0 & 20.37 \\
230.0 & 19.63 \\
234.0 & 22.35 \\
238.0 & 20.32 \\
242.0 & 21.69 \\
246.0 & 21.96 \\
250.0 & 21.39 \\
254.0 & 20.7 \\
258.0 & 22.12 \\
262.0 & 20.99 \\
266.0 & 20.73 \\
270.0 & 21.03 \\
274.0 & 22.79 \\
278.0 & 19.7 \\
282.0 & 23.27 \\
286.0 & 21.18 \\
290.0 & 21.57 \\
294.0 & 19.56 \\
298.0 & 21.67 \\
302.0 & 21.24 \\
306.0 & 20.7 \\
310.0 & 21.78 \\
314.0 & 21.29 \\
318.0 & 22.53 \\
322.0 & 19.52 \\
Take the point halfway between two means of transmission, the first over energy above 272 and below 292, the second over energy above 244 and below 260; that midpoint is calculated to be 21.6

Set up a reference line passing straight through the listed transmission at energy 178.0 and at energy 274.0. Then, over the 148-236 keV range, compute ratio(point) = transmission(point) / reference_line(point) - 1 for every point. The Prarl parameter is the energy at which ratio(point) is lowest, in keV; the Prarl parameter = 170.0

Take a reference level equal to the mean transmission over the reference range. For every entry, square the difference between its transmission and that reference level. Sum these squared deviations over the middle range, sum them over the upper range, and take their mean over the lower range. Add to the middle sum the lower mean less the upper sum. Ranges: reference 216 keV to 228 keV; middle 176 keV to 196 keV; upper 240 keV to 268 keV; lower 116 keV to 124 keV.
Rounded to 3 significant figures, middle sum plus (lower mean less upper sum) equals 118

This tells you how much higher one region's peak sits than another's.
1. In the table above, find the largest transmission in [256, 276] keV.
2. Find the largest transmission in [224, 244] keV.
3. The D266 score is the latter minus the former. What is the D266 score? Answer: -0.4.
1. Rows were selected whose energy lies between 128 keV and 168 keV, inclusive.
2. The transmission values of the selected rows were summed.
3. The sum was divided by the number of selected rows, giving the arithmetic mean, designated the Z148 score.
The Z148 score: 18.1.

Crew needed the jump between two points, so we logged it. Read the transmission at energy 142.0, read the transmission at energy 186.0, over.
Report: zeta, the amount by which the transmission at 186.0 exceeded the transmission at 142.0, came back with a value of -5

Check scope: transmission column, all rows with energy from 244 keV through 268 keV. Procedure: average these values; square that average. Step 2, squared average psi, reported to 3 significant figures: 454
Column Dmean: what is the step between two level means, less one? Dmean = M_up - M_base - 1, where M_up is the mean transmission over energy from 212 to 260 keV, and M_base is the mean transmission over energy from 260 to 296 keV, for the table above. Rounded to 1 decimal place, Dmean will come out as -1.2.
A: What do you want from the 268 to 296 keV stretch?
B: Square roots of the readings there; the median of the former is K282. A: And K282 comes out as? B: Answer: 4.60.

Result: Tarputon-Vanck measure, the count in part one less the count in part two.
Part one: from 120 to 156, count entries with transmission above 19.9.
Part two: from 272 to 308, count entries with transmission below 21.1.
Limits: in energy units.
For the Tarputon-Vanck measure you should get 4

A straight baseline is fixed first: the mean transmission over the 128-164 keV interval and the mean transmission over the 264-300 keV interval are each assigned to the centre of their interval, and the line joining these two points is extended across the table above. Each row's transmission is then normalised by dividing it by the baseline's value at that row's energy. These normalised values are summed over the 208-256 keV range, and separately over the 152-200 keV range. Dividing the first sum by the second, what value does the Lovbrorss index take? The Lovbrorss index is 1.34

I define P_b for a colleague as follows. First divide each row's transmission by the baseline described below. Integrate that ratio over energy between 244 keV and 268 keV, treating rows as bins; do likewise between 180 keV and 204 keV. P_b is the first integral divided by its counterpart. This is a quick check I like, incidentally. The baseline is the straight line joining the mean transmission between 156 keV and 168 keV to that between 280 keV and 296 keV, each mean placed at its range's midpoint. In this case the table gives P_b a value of 0.90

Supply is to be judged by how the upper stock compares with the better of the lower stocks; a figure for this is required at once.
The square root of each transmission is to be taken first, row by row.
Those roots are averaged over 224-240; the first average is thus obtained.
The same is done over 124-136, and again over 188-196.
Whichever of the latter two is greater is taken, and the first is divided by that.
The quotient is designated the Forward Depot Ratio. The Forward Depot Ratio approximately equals 0.96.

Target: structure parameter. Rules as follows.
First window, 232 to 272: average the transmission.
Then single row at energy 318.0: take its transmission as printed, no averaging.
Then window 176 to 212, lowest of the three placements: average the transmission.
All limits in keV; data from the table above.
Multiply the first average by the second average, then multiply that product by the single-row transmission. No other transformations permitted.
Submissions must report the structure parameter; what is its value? 8739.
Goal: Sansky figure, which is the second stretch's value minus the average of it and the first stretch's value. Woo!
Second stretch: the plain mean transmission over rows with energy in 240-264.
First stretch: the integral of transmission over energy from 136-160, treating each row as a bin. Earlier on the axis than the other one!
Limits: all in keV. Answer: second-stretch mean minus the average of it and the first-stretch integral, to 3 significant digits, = -215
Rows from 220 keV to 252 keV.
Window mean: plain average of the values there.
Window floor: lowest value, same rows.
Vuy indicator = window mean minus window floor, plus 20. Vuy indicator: 21.5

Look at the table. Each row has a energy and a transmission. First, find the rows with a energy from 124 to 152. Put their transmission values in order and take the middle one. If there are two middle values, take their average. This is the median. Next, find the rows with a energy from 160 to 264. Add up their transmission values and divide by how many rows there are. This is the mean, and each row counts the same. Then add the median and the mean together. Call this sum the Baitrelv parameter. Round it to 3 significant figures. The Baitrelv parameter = 39.5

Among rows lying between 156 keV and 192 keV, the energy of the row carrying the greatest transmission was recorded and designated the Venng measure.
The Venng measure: 190.0 keV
